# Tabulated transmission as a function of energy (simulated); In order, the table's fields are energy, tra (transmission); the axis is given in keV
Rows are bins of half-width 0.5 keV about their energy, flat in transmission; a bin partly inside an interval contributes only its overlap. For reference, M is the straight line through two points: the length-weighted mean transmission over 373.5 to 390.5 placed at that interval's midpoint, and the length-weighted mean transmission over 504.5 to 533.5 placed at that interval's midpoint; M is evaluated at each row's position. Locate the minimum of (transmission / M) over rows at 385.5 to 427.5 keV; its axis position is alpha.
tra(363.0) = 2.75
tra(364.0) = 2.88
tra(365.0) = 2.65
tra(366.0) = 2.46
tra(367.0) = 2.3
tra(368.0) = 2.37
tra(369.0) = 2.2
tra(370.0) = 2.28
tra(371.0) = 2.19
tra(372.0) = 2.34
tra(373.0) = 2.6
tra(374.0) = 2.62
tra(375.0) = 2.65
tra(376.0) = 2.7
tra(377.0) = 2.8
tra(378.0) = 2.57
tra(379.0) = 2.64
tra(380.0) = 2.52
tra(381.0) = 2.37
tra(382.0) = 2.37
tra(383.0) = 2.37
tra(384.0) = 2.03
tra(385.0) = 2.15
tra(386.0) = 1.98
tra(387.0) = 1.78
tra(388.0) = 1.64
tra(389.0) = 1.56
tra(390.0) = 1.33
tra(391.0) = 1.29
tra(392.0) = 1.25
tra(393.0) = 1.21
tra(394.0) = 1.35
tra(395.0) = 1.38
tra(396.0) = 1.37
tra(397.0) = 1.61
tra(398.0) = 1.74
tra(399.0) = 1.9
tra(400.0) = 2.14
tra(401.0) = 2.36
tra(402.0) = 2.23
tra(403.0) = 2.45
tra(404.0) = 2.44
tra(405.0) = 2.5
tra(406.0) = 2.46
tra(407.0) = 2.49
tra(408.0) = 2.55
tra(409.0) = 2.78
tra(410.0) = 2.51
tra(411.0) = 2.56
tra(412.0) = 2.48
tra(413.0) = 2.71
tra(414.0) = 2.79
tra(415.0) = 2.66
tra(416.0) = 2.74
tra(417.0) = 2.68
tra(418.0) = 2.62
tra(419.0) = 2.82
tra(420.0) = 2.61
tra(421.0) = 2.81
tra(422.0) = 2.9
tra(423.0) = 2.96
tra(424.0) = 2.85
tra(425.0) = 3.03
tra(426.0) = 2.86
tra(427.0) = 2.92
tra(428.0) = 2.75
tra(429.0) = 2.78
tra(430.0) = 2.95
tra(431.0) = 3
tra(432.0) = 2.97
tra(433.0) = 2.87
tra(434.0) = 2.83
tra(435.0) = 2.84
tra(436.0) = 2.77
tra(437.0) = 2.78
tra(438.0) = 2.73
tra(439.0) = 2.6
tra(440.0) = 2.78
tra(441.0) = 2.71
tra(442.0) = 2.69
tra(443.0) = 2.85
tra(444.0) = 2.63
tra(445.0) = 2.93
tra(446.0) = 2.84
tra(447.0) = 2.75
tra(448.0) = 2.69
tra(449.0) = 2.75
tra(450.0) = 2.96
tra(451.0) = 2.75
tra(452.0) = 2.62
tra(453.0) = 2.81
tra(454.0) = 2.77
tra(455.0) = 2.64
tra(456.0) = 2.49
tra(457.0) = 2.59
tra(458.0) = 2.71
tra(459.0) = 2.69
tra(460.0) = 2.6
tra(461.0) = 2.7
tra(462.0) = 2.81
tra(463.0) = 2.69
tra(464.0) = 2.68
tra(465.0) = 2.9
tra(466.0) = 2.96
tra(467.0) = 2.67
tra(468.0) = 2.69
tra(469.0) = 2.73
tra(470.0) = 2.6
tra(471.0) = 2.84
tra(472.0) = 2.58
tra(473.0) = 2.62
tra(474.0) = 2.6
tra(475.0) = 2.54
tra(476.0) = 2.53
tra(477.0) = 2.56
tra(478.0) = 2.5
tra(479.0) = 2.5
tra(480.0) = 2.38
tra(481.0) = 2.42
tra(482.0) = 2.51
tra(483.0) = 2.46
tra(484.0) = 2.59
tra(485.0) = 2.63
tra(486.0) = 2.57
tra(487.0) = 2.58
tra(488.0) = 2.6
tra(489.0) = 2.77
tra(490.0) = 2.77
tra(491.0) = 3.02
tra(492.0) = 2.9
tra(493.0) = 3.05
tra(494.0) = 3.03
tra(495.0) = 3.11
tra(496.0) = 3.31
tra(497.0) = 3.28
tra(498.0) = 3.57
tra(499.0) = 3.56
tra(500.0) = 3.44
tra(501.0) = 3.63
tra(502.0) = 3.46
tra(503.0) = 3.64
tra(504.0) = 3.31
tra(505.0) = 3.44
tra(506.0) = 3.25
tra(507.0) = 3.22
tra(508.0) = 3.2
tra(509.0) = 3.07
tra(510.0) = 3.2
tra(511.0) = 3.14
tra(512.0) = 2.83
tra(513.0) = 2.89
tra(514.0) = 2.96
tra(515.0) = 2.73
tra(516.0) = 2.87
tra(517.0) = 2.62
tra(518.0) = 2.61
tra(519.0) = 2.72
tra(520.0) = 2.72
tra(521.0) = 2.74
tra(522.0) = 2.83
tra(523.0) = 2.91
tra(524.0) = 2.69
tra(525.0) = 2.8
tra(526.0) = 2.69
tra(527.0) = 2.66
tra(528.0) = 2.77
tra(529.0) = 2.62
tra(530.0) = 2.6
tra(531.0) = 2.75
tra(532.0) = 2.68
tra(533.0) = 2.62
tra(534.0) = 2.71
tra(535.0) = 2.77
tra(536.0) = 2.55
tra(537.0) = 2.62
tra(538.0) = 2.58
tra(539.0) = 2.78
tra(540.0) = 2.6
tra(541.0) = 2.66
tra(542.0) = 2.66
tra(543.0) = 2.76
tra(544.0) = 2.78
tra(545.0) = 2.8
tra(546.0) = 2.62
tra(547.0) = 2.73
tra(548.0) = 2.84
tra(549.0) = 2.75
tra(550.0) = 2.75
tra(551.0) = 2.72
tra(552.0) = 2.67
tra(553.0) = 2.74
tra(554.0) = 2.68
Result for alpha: 393.0 keV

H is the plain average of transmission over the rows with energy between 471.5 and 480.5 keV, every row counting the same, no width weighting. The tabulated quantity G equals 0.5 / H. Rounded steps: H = 2.5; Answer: 0.197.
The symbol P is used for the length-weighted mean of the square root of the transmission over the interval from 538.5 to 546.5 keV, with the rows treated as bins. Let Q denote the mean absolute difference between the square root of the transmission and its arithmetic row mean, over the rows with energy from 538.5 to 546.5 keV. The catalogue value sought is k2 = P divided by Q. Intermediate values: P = 1.65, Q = 0.022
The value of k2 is 75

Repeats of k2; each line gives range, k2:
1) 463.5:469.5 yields 53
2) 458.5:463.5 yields 119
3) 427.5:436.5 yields 76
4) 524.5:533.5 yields 94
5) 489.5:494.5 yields 62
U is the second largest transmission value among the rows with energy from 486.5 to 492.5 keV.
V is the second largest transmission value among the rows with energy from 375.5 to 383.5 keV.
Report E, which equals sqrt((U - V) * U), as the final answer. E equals 0.76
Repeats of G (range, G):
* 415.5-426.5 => 0.178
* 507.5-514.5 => 0.164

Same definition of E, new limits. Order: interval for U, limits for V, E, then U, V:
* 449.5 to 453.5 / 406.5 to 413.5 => 0.53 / 2.81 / 2.71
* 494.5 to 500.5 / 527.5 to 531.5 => 1.70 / 3.56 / 2.75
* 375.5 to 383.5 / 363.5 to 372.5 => 0.37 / 2.7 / 2.65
